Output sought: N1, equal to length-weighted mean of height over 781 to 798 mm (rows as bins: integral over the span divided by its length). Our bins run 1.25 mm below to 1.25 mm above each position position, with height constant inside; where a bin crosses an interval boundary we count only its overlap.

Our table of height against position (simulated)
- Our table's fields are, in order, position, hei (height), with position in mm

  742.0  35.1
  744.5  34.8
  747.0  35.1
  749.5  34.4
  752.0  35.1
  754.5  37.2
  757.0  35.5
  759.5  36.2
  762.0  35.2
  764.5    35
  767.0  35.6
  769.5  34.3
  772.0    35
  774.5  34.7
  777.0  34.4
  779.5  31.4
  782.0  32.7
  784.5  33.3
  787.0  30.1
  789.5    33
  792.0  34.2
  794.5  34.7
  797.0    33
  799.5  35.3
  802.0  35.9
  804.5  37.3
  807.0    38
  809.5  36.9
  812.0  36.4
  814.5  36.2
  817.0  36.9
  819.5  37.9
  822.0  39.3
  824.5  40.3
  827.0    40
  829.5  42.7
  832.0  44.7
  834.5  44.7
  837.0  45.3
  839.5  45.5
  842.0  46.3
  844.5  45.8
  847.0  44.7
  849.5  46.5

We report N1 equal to 33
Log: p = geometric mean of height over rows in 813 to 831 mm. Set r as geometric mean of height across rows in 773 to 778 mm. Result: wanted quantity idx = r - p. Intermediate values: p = 39.0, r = 35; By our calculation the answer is -4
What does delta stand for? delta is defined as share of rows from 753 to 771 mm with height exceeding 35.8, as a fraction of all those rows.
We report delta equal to 0.3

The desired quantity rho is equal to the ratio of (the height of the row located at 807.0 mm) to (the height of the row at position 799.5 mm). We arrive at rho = 1.08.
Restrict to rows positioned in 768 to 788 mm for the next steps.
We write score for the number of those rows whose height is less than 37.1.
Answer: 8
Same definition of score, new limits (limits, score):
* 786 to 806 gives 7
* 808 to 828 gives 4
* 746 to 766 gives 7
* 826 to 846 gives 0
